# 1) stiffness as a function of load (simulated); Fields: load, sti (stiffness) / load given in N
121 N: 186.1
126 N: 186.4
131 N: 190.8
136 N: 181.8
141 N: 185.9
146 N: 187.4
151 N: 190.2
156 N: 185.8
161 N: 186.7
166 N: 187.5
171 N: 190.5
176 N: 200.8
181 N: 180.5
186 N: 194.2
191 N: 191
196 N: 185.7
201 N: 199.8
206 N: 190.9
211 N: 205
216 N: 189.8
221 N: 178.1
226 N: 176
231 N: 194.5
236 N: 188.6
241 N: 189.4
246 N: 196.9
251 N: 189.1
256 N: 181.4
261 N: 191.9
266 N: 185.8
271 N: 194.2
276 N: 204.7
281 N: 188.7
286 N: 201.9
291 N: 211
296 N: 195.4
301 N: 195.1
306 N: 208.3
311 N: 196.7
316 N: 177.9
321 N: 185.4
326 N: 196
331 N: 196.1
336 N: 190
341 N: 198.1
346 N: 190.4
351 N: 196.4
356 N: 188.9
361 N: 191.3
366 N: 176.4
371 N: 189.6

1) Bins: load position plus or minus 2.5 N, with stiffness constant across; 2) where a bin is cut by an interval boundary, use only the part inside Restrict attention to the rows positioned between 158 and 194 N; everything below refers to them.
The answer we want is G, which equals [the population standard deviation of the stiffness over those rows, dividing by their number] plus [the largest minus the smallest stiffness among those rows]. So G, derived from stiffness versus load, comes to 26.2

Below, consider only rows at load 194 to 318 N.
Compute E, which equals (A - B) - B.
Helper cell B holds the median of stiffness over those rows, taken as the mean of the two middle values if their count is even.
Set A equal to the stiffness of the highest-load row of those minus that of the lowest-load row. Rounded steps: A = -8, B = 192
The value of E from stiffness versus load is -392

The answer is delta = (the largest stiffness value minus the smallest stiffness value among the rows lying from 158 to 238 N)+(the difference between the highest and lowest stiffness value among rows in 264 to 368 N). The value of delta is 64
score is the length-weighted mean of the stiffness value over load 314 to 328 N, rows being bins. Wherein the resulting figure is 186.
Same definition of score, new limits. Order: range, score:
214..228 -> 181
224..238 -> 187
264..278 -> 195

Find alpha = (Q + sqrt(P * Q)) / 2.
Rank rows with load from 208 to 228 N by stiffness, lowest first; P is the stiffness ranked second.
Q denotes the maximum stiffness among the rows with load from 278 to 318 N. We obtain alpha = 202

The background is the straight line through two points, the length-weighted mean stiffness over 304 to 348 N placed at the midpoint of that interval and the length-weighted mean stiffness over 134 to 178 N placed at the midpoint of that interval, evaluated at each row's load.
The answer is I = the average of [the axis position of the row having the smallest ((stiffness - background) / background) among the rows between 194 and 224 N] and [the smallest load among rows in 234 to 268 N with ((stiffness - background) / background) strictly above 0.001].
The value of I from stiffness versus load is 233.5 N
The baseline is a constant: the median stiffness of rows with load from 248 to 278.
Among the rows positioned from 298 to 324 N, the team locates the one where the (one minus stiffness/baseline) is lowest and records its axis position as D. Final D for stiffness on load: 306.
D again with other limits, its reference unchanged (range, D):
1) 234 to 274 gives 246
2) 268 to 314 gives 291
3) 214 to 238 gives 231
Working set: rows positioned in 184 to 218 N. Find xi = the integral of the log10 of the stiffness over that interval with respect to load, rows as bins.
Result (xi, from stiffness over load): 77.8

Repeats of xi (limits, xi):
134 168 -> 77.2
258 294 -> 82.6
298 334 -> 82.3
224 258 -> 77.3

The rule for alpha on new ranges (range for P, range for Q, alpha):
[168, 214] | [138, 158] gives 189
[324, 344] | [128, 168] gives 192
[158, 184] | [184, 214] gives 200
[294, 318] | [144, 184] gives 199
